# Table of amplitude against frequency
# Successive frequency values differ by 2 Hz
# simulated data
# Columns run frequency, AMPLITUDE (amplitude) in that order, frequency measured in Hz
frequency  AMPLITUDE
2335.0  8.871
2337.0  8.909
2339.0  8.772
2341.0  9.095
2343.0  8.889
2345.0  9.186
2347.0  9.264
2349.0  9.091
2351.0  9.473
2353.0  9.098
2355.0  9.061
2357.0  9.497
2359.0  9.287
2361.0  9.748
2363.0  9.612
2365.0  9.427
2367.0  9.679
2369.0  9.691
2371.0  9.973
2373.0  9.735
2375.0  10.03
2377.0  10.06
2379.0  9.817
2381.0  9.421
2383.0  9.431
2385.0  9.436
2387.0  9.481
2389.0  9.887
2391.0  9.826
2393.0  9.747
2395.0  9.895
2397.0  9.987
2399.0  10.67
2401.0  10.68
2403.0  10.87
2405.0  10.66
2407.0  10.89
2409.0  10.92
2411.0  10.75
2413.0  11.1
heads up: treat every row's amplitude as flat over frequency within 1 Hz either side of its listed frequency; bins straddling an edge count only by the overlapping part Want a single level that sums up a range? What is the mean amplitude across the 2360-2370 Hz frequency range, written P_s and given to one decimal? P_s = 9.6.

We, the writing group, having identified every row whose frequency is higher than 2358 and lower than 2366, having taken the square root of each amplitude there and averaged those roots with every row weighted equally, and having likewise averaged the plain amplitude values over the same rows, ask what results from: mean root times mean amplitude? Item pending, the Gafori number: 29.4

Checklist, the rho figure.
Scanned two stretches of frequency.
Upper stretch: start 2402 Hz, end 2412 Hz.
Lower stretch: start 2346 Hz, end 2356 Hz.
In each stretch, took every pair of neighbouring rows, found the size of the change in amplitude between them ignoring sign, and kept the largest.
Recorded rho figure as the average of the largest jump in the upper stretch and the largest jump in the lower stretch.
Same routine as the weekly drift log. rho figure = 0.306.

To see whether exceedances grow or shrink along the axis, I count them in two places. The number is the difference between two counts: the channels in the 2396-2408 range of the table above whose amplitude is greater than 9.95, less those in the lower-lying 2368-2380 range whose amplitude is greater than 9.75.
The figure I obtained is 2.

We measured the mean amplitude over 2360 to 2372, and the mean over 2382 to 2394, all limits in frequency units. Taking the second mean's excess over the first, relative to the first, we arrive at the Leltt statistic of -0.01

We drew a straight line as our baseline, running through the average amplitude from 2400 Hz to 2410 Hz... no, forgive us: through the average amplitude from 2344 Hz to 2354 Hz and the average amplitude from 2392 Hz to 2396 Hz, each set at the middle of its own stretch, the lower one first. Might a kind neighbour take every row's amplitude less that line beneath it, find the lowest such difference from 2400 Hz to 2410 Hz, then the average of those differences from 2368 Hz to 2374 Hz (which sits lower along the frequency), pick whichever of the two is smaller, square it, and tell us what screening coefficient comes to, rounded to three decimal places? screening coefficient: 0.081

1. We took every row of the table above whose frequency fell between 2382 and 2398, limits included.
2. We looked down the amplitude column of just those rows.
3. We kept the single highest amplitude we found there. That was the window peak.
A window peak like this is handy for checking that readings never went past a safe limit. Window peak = 9.987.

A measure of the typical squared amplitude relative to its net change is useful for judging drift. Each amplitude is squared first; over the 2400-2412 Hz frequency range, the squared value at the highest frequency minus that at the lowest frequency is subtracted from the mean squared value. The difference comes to 115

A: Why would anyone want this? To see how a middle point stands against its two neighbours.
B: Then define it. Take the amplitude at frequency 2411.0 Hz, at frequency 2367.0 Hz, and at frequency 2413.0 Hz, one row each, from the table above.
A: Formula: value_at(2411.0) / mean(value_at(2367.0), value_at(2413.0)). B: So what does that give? 1.03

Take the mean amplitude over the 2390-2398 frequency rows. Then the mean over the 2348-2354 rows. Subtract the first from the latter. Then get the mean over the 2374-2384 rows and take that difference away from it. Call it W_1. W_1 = 10.4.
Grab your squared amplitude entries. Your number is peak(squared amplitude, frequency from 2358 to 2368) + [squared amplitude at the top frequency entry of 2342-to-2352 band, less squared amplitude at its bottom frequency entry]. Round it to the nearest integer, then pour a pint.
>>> 106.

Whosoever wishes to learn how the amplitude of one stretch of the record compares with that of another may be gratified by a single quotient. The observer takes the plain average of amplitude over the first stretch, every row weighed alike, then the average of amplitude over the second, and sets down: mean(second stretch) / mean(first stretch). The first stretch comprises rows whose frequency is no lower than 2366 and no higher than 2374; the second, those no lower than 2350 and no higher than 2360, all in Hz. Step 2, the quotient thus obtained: 0.95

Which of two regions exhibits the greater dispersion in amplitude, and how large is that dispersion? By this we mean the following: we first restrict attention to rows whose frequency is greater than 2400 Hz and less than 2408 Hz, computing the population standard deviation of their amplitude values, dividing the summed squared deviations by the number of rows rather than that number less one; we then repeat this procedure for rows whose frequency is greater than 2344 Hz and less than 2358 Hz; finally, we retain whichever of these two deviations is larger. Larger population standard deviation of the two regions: 0.17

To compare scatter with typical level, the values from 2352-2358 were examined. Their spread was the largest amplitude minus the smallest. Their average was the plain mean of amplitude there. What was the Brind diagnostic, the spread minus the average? -8.8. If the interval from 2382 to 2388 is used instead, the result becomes -9.4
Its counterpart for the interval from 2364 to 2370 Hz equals -9.3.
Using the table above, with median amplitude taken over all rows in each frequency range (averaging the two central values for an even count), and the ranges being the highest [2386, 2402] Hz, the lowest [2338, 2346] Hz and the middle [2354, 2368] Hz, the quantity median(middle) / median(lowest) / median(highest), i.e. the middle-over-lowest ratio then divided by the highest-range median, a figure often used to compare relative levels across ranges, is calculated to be 0.107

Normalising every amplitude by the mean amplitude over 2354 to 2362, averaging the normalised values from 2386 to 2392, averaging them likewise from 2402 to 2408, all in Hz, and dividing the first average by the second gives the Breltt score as 0.900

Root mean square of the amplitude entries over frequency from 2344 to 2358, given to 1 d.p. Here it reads 9.2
